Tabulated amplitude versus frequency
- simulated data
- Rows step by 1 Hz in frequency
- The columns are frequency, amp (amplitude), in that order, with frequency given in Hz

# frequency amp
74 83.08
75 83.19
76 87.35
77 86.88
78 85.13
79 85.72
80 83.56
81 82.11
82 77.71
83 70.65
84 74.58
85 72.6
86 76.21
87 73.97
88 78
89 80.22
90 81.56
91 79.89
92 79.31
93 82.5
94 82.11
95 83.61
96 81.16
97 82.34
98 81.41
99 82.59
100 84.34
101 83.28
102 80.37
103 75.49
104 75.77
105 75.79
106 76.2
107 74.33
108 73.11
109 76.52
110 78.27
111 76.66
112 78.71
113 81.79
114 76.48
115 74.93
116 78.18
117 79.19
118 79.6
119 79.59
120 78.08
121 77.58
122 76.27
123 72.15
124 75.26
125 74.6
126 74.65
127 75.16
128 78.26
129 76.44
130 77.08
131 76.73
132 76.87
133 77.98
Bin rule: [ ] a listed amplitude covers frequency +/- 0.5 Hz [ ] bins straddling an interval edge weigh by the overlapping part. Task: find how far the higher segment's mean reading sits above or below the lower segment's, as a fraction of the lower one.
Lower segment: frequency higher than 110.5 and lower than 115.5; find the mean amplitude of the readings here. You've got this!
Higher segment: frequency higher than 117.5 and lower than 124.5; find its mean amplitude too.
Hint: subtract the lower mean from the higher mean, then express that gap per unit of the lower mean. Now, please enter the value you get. -0.010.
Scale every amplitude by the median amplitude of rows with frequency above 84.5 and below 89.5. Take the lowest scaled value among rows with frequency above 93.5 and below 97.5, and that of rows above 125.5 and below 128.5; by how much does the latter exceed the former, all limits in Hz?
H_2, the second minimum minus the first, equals -0.09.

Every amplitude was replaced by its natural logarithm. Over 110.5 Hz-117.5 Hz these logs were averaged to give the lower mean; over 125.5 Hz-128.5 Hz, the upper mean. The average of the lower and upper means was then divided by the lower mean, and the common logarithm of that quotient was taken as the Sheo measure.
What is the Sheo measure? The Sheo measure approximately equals -0.0013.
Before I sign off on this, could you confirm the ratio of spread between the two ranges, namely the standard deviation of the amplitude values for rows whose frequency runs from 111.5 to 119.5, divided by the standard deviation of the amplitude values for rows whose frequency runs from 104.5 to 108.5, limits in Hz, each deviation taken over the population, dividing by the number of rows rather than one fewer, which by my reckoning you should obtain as 1.6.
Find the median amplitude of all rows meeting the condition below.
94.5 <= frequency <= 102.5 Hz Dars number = 82.5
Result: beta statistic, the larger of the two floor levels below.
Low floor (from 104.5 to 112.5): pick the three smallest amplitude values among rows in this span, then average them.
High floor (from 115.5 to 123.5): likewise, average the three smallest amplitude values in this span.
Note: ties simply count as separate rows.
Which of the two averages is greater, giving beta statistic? 75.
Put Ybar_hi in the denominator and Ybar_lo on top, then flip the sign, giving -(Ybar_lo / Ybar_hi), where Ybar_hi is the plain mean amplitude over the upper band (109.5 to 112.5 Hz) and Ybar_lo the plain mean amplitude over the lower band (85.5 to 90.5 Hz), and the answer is -1.00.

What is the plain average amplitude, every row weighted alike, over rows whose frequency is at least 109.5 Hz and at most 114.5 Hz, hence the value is 78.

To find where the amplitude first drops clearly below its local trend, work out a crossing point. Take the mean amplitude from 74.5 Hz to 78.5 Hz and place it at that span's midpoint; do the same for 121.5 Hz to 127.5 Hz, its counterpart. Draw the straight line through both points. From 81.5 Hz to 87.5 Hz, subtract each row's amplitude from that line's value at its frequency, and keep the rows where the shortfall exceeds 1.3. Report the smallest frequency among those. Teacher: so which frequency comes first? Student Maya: 82 Hz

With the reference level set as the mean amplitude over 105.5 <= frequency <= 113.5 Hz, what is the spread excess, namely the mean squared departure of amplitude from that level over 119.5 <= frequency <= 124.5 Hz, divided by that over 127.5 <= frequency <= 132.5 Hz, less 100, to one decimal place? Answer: -86.3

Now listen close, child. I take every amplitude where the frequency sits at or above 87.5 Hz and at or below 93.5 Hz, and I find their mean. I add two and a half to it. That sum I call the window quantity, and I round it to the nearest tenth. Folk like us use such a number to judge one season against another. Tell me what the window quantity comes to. 82.7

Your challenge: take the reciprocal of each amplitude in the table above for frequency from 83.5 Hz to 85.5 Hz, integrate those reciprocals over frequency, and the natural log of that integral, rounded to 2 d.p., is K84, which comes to -3.61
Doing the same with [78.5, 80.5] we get -3.75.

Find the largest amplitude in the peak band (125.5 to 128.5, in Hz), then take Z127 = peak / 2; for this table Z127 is 39.1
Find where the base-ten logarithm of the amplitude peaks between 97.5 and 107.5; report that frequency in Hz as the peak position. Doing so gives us 100 Hz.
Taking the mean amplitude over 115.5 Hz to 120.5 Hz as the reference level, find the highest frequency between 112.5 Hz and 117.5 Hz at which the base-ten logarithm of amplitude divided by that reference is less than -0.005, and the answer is 115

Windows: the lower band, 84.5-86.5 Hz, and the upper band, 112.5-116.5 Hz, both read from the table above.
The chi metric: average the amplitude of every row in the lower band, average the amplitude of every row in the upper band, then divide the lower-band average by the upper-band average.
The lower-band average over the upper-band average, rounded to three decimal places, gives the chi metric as 0.956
